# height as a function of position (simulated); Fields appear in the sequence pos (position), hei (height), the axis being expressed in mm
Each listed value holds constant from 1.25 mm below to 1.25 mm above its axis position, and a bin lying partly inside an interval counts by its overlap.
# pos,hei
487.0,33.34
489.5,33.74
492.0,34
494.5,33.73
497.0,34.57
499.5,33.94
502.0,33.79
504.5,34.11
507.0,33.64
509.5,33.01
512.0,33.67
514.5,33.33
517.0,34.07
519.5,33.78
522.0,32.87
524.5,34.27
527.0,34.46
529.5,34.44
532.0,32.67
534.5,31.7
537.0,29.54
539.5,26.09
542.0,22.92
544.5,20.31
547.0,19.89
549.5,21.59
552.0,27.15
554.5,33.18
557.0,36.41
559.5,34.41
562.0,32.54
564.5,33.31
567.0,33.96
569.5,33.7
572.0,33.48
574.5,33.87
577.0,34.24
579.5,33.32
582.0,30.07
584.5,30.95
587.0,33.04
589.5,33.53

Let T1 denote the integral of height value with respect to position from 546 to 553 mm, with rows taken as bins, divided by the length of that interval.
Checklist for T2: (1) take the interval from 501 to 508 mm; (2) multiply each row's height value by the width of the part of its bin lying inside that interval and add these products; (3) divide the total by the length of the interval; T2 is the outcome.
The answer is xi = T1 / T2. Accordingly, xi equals 0.67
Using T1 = 23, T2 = 33.9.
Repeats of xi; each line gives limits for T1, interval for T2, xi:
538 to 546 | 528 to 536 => 0.71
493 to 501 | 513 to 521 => 1.01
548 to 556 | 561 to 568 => 0.82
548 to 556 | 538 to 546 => 1.18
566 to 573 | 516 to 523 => 1.00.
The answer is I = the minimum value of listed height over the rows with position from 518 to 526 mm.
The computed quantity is 32.87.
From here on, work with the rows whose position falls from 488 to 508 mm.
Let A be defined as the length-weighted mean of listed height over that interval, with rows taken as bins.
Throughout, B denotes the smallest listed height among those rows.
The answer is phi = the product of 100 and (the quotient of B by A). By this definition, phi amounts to 99.1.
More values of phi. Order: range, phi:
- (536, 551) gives 85.2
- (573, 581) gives 98.9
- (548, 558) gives 74.0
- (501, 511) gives 98.1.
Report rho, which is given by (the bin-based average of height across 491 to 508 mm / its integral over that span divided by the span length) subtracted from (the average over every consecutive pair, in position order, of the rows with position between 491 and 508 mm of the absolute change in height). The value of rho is -34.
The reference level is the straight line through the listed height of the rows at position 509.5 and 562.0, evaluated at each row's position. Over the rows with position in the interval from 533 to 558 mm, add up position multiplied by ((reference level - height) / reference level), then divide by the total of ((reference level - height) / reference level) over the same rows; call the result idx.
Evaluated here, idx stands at 544.2 mm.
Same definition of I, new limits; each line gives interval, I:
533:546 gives 20.31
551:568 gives 27.15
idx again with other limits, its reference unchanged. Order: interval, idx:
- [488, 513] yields 499.8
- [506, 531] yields 521.7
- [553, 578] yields 565.3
